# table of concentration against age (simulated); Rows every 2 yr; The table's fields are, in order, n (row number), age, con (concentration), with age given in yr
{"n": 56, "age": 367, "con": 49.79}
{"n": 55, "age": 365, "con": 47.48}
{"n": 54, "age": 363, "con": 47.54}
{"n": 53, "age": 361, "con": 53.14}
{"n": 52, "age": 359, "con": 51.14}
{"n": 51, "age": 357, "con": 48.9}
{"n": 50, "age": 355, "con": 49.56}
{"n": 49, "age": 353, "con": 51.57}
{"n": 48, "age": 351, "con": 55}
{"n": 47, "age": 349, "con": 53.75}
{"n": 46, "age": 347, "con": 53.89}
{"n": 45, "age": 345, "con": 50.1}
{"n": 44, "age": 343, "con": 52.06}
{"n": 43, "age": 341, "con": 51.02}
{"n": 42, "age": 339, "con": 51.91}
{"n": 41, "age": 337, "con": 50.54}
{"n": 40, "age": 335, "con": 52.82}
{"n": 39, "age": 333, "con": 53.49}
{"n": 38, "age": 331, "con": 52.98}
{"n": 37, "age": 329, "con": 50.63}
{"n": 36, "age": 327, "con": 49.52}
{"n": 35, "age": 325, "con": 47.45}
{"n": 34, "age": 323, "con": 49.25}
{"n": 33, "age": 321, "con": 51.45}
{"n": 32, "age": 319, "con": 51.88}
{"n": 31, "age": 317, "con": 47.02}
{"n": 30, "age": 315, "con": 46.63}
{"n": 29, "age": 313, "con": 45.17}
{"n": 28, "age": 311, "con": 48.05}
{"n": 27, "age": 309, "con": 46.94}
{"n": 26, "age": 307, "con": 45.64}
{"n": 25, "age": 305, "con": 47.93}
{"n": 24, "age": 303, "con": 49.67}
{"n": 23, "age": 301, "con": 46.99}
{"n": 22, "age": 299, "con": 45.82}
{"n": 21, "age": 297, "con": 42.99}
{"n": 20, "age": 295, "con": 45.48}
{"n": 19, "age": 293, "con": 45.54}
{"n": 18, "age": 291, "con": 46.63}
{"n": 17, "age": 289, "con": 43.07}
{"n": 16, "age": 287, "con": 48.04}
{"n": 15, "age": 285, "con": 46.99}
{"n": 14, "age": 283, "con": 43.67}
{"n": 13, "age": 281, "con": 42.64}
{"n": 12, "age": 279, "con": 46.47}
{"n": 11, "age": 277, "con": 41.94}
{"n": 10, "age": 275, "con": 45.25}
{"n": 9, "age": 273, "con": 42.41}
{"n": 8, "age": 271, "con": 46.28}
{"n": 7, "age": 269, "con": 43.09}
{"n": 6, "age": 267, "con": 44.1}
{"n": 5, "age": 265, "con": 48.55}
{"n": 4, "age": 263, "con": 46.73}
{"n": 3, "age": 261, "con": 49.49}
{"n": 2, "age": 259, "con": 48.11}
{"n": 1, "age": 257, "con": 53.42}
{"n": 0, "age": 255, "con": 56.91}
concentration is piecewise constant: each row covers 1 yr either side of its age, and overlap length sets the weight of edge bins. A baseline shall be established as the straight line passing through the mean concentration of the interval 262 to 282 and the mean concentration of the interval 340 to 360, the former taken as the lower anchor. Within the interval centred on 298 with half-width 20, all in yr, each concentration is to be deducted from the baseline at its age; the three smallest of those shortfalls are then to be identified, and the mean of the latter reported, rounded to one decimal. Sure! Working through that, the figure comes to -1.7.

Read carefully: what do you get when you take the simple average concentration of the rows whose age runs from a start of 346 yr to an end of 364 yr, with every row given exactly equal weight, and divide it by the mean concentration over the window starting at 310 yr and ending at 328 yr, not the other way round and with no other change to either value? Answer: 1.06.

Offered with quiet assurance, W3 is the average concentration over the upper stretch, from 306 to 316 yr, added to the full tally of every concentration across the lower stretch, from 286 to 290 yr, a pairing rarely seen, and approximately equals 138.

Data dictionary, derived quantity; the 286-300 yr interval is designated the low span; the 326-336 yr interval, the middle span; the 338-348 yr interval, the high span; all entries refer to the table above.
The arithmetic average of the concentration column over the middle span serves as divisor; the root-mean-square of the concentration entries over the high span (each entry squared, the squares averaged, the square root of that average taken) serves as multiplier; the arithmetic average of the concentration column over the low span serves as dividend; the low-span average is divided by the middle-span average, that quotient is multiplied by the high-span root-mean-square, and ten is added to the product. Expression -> 55.3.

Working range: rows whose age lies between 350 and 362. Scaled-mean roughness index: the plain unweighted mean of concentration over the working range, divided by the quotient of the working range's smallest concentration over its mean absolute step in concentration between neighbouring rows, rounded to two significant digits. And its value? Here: 2.2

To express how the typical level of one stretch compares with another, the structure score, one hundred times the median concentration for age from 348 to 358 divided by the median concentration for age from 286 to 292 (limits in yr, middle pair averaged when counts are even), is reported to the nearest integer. 111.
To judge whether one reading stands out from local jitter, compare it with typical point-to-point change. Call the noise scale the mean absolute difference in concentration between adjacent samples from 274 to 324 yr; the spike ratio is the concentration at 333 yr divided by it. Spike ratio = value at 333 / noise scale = 23.5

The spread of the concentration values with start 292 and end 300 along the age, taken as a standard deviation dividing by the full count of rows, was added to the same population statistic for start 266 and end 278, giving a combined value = 2.7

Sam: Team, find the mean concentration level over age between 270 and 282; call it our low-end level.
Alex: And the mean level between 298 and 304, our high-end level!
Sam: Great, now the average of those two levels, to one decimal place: 45.8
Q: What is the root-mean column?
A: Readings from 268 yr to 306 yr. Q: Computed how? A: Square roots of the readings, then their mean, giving 6.7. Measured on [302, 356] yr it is 7.1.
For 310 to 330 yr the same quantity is 7.0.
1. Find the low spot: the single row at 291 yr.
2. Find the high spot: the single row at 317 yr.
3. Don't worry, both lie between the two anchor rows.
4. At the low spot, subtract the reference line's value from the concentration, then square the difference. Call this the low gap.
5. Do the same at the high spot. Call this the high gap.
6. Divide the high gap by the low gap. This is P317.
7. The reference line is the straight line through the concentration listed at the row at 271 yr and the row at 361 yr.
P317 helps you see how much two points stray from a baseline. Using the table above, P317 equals 5.5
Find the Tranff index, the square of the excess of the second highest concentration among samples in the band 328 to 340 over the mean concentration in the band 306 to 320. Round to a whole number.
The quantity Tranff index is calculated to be 32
